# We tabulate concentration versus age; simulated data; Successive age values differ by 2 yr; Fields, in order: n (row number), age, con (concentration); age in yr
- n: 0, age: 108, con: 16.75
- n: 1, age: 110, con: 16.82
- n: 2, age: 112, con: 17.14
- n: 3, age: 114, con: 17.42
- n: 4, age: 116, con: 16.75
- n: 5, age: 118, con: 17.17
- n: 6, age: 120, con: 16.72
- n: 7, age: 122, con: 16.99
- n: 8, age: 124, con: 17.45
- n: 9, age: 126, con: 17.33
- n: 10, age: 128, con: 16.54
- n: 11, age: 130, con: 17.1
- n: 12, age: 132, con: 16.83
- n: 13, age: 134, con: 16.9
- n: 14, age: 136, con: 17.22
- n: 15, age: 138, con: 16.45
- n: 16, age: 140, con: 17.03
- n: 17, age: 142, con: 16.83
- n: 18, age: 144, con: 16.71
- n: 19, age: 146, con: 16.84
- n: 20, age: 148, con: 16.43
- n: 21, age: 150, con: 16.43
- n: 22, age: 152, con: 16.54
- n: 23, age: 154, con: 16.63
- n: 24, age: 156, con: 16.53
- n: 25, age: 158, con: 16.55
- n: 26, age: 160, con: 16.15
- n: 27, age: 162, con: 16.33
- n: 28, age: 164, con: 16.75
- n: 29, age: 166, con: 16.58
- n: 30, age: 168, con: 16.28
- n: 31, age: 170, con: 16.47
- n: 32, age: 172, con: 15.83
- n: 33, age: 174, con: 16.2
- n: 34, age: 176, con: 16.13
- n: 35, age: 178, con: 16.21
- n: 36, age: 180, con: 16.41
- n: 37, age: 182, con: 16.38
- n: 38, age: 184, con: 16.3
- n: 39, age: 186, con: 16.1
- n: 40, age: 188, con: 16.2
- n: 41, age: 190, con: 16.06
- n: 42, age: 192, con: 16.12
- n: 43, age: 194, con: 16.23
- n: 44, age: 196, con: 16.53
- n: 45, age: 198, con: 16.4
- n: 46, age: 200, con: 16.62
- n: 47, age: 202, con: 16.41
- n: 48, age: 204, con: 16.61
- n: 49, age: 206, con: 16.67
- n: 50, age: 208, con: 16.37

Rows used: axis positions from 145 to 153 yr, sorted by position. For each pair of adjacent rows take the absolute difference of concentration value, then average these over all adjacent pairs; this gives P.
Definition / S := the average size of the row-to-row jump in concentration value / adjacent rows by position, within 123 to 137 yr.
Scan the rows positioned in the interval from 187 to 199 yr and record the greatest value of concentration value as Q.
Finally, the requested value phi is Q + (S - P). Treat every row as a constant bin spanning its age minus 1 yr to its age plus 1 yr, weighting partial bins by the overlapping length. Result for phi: 16.7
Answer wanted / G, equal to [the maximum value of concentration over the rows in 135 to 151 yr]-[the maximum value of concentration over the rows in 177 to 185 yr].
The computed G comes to 0.8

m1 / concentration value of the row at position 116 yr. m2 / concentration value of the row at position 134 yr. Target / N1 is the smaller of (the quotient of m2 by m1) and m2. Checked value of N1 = 1.01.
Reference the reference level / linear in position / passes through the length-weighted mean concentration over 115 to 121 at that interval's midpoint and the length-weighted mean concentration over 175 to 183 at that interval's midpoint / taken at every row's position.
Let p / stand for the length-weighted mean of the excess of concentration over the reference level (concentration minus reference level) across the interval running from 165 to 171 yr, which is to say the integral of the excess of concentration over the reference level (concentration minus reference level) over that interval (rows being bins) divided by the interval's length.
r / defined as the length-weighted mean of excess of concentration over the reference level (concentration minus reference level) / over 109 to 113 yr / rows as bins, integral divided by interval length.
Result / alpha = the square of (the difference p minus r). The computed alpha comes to 0.00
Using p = 0.053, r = 0.03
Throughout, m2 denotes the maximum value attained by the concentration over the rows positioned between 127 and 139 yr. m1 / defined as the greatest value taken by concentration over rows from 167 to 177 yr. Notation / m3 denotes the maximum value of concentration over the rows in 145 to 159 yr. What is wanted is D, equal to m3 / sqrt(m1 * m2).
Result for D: 1.00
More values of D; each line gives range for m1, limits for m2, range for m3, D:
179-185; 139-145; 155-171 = 1.00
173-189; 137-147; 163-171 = 1.00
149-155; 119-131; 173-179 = 0.95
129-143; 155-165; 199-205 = 0.98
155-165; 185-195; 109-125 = 1.06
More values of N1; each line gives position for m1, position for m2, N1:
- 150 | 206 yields 1.01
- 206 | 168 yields 0.98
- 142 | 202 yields 0.98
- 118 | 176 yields 0.94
